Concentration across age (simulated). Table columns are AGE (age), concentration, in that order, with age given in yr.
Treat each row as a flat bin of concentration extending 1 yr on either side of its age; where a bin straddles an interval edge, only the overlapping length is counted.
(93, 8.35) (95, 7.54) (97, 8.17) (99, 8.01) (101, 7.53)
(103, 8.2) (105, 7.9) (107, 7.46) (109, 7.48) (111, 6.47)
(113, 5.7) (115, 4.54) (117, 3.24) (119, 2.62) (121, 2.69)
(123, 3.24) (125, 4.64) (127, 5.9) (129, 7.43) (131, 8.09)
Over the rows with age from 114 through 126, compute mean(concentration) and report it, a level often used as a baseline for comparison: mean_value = 3.5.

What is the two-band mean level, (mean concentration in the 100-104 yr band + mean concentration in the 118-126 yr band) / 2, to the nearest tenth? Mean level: 5.6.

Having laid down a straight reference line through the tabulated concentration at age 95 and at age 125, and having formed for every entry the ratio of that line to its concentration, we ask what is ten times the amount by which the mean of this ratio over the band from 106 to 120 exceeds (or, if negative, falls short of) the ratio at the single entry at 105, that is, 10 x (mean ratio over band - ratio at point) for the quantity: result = 3.9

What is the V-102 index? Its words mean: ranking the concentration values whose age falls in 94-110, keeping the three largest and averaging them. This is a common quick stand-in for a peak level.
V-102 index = 8.1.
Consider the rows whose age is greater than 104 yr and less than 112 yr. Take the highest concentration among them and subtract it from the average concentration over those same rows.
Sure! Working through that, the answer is -0.57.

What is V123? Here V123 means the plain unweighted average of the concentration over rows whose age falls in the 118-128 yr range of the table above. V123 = 3.8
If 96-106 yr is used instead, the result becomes 8.0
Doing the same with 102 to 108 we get 7.9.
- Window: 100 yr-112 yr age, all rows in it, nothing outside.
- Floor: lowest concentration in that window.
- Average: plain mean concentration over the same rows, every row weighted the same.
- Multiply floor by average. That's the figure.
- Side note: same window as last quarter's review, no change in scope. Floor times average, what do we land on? 49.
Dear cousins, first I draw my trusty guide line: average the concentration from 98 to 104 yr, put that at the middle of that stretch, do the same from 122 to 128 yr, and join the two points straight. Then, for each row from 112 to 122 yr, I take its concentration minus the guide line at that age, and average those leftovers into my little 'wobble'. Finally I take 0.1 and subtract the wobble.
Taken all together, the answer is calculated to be 2.0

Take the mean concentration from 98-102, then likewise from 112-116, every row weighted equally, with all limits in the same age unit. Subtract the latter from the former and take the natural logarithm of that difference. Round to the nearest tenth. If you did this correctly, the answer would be 1.0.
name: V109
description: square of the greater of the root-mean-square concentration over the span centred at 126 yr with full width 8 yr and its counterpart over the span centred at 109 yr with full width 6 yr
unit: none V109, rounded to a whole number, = 51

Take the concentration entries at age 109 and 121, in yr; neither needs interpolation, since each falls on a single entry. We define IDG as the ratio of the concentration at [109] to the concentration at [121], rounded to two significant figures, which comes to 2.8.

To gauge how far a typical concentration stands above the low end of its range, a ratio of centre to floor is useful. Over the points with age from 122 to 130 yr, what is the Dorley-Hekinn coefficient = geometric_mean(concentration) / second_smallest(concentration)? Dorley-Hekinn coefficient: 1.09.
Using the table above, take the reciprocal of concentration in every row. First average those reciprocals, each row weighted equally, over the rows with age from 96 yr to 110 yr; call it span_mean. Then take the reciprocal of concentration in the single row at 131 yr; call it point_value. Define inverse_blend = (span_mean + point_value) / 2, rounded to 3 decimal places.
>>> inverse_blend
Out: 0.126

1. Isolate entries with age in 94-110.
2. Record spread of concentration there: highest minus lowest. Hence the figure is 0.7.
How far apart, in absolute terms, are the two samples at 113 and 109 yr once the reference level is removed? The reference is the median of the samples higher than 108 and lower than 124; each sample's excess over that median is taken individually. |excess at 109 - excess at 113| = 1.8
